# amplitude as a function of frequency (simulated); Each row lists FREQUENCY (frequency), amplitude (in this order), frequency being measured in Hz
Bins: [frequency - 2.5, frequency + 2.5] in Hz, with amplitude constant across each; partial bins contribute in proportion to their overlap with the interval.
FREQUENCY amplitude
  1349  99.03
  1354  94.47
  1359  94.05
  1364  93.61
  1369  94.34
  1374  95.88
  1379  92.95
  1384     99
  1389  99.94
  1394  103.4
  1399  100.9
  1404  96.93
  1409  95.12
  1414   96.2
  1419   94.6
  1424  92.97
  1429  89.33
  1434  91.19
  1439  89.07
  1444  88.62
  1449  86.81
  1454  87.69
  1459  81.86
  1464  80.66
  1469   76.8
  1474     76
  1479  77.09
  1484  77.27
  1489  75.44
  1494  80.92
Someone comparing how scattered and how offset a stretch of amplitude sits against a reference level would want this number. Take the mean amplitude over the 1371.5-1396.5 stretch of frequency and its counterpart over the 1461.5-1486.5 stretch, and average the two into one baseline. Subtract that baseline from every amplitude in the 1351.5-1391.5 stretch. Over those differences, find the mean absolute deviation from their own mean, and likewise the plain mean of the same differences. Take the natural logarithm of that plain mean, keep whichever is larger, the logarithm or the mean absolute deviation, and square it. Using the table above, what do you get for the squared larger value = 4.2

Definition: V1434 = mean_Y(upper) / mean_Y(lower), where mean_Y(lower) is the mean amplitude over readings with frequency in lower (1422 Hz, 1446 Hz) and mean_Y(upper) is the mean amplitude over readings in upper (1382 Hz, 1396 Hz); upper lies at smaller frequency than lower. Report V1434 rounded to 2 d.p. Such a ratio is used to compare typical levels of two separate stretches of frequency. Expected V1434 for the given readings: 1.12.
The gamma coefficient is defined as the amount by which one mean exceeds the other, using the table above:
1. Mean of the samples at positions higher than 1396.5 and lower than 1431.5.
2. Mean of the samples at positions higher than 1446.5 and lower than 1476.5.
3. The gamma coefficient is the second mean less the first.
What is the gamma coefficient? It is -14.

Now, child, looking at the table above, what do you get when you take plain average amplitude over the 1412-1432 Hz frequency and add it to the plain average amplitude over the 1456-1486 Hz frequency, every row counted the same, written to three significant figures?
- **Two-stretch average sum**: 172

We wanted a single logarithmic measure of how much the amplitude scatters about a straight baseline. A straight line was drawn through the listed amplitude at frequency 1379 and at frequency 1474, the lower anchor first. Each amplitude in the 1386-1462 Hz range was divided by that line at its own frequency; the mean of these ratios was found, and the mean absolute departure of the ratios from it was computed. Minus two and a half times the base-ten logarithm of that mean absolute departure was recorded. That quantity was 4.5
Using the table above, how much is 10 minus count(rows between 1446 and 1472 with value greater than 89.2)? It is 10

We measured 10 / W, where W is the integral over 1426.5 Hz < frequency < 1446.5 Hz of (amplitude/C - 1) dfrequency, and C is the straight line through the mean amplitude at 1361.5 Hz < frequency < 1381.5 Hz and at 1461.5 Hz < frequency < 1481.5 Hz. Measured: 6.8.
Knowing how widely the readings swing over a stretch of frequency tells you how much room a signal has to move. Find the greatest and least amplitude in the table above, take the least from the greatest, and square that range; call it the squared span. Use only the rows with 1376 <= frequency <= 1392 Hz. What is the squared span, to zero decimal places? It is 49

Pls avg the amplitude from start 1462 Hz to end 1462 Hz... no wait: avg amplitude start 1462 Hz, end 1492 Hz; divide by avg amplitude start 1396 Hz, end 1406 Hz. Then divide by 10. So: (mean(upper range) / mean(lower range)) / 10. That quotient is 0.078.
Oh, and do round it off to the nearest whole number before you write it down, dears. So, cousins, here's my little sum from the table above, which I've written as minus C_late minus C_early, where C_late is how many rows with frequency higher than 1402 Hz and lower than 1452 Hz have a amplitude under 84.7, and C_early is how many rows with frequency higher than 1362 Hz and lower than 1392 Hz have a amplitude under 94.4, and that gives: -3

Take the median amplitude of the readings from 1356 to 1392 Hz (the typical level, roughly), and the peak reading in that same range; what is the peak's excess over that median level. 6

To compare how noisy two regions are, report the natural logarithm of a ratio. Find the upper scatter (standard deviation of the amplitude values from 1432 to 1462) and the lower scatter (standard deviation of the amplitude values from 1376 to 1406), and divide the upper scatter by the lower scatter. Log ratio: -0.1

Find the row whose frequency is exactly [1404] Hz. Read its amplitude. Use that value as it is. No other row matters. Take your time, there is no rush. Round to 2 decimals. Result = 96.93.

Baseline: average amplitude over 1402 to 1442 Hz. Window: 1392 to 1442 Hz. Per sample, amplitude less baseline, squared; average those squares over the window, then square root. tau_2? 4.8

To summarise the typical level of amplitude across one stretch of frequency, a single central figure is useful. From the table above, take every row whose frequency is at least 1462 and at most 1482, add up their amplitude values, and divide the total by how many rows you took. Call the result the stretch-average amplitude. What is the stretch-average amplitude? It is 78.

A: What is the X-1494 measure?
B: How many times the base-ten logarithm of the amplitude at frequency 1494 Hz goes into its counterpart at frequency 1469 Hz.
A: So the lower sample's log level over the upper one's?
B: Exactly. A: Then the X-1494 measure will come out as 0.99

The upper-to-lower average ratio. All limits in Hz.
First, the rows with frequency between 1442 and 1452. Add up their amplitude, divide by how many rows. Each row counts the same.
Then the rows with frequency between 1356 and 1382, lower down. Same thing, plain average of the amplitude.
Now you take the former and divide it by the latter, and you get 0.93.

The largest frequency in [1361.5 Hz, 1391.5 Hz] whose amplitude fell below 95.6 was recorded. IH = 1379 Hz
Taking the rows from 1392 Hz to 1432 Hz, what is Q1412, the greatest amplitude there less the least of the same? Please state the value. 14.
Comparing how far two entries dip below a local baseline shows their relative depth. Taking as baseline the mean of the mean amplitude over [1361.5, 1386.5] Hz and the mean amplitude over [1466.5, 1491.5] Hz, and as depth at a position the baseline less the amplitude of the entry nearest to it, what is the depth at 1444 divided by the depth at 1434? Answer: 0.52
